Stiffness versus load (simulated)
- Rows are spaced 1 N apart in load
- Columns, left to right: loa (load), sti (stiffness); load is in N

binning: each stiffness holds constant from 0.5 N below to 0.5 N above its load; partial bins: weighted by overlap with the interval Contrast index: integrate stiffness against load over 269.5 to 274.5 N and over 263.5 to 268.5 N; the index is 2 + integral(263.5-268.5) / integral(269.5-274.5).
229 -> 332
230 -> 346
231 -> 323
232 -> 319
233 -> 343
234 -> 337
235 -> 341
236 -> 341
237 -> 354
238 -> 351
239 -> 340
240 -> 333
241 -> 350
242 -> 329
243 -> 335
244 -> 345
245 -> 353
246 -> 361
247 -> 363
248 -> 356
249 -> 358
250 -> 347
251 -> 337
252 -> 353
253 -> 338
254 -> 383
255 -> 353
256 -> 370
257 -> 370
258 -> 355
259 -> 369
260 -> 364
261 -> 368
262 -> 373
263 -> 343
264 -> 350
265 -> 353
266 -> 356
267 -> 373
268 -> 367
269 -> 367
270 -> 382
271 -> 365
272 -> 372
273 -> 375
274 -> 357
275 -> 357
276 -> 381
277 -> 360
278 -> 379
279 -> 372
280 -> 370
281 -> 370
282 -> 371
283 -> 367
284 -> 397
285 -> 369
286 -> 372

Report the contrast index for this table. 2.97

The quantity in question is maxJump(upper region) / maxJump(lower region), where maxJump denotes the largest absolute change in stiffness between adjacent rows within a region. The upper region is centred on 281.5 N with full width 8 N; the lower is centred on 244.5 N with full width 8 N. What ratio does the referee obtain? 1.4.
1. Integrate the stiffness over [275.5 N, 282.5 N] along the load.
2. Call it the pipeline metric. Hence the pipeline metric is 2603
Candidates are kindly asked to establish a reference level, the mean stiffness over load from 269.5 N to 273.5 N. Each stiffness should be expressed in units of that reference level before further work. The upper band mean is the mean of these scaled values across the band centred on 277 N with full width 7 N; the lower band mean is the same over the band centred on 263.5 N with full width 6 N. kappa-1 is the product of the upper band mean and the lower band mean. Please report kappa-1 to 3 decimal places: 0.942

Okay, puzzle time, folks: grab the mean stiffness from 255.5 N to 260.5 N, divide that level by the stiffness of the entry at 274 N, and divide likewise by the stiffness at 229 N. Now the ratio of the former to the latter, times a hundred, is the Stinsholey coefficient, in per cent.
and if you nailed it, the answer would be 93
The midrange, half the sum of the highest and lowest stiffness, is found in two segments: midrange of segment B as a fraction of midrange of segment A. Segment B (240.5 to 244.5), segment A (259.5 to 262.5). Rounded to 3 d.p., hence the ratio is 0.921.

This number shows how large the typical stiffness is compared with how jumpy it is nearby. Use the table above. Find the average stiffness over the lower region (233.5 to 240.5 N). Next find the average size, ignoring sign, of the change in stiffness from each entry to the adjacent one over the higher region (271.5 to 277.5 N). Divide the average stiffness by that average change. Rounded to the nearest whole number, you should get 26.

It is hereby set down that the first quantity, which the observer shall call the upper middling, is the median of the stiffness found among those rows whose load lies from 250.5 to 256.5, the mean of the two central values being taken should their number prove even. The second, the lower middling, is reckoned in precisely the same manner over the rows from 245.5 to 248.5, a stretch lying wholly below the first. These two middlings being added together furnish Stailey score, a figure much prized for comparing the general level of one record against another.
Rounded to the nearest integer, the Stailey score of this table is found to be 714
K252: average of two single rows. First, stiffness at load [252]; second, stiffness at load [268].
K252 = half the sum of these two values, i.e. 360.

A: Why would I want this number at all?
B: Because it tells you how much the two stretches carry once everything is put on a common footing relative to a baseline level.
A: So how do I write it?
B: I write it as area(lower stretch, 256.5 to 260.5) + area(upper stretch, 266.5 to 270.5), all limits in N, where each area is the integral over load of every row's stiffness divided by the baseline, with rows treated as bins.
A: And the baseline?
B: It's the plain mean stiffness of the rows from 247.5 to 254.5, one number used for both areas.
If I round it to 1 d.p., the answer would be 8.3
